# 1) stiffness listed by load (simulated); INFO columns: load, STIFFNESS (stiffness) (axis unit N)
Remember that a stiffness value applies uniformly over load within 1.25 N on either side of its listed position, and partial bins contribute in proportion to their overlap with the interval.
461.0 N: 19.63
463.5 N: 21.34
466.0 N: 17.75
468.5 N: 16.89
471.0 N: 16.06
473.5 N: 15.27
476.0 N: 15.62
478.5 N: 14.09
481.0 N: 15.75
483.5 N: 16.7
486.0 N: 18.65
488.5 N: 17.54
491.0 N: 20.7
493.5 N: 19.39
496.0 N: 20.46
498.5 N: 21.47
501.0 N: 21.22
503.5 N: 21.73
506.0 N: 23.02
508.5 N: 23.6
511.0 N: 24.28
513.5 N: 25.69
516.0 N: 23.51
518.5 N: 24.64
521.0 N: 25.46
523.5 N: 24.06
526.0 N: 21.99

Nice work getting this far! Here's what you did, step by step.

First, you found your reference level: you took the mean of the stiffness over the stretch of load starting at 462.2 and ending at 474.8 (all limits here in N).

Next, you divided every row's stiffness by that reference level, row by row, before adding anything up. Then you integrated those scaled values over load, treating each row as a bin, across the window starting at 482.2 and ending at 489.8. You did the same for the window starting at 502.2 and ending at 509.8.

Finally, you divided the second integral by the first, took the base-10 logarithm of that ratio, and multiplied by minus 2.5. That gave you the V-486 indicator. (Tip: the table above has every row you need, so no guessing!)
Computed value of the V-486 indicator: -0.28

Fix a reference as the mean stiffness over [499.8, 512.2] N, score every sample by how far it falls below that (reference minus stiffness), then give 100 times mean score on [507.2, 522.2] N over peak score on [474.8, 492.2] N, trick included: -20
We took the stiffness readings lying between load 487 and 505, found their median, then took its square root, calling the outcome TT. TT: 4.5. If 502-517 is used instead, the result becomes 4.9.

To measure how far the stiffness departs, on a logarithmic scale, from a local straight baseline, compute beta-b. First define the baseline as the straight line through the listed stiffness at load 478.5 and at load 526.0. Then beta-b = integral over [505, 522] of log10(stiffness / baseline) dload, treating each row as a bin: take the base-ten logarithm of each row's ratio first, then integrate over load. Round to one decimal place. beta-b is 1.5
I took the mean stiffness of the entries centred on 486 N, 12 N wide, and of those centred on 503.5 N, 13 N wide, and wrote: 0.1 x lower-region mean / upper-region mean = 0.080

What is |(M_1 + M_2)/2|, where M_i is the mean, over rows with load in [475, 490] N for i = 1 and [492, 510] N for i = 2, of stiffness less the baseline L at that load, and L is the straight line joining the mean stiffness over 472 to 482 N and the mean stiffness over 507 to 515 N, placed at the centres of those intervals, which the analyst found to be 0.2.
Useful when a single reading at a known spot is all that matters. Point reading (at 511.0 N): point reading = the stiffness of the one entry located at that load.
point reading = 24.28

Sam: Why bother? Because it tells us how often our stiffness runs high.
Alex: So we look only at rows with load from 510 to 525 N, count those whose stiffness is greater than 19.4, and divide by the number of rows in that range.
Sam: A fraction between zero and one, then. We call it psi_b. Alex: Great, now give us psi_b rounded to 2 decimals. 1.00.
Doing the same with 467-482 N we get 0.00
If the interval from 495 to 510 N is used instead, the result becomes 1.00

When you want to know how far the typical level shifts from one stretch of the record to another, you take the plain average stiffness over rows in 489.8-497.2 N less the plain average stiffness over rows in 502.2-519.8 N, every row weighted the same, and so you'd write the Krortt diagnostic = -3.6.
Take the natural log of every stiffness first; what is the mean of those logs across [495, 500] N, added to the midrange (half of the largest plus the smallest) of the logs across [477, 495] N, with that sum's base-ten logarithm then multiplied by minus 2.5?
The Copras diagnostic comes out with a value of -1.924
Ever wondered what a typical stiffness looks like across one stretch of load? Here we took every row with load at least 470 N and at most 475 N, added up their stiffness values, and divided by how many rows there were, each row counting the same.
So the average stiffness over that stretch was 16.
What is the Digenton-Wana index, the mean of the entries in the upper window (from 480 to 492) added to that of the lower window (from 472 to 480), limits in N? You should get 33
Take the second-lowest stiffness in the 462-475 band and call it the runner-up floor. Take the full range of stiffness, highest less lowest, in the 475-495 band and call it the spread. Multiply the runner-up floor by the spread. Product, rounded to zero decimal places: 106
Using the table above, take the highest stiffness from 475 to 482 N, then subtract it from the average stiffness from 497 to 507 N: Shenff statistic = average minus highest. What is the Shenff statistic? 6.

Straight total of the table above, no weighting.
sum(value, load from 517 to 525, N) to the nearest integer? 74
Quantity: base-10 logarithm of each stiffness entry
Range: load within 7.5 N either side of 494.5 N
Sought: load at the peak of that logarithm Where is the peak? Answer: 498.5 N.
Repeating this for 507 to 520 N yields 513.5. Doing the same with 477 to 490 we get 486.0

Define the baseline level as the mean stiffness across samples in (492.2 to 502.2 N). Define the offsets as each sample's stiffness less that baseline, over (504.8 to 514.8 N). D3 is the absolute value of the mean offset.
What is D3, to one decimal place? 3.5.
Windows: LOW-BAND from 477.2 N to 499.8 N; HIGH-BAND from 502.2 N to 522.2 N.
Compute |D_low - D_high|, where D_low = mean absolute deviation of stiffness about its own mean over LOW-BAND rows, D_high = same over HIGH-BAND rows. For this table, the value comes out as 1.0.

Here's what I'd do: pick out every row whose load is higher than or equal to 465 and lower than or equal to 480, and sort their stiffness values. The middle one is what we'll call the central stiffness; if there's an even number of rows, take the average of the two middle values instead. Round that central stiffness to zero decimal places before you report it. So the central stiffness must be 16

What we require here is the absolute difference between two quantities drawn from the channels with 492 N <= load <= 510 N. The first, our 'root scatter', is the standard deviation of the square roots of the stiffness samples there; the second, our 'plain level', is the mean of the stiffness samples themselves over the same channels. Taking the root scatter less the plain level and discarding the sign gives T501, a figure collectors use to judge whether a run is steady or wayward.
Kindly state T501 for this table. 21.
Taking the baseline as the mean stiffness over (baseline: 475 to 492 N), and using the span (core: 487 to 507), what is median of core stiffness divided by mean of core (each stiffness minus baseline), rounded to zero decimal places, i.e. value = 6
